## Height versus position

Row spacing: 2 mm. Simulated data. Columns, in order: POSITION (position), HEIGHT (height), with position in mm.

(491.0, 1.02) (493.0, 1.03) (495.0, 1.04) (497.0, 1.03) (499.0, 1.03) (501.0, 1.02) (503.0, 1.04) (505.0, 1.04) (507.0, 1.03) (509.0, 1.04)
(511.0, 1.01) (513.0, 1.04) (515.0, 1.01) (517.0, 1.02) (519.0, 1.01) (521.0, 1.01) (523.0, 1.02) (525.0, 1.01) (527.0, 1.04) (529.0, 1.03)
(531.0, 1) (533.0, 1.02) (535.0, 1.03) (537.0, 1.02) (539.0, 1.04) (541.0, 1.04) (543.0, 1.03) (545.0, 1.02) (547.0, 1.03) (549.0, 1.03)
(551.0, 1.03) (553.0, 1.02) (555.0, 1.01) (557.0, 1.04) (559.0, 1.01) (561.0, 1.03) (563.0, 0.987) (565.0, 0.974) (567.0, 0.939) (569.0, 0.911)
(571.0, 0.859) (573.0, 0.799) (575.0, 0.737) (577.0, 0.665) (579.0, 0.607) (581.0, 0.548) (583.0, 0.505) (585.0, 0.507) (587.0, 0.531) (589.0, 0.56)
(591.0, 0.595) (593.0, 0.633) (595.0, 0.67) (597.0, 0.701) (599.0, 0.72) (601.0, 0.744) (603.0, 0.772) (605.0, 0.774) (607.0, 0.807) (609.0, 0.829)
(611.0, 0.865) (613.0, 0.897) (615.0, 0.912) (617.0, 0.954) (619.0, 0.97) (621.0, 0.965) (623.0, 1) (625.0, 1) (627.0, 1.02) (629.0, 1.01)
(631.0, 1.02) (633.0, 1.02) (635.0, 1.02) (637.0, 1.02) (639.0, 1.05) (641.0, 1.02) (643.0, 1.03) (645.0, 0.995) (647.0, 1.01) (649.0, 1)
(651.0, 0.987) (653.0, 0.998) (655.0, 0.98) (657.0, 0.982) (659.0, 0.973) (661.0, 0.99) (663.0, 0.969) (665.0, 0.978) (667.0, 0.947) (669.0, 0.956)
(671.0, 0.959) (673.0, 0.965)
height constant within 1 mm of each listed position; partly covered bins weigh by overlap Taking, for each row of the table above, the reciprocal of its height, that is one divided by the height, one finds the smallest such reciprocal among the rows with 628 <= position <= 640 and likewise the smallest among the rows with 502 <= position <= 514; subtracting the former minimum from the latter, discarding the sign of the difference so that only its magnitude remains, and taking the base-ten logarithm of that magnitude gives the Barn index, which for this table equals -2.0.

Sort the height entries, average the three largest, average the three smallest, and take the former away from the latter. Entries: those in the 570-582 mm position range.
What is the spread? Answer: -0.19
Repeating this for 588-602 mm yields -0.13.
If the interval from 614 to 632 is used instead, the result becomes -0.07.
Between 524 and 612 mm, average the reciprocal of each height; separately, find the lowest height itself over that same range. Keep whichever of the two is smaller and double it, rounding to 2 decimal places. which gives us 1.01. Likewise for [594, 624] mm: 1.34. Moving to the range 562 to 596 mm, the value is 1.01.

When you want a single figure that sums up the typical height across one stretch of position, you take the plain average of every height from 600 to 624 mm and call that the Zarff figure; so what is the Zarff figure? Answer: 0.87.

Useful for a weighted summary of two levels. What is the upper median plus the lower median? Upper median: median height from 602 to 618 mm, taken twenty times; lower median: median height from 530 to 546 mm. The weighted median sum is 18.0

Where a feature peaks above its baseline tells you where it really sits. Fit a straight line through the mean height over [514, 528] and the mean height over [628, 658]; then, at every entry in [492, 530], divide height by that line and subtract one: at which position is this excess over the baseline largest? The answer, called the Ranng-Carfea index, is 527.0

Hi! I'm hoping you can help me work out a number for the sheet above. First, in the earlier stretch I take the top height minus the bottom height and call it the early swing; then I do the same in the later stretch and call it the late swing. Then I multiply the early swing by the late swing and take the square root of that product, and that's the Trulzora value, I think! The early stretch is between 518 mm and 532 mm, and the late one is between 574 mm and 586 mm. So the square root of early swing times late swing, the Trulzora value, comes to 0.10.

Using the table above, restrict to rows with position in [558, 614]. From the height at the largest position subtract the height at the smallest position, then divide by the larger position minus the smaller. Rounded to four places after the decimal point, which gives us -0.0021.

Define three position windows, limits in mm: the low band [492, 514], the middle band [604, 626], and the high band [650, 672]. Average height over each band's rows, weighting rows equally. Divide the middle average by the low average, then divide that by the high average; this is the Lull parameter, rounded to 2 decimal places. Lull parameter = 0.90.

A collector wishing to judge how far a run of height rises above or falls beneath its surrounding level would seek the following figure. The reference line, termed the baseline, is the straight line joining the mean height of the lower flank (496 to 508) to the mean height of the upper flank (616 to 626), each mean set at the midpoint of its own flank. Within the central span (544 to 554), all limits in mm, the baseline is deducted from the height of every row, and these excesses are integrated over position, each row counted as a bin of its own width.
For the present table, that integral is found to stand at 0.2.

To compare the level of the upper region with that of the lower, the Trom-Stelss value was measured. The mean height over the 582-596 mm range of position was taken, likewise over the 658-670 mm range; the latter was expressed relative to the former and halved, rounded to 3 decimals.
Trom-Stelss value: 0.848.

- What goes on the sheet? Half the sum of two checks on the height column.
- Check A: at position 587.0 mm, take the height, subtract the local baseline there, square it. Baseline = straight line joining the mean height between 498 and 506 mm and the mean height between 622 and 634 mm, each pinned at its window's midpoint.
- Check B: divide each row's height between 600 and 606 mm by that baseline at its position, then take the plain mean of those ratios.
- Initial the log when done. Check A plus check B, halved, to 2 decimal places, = 0.49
